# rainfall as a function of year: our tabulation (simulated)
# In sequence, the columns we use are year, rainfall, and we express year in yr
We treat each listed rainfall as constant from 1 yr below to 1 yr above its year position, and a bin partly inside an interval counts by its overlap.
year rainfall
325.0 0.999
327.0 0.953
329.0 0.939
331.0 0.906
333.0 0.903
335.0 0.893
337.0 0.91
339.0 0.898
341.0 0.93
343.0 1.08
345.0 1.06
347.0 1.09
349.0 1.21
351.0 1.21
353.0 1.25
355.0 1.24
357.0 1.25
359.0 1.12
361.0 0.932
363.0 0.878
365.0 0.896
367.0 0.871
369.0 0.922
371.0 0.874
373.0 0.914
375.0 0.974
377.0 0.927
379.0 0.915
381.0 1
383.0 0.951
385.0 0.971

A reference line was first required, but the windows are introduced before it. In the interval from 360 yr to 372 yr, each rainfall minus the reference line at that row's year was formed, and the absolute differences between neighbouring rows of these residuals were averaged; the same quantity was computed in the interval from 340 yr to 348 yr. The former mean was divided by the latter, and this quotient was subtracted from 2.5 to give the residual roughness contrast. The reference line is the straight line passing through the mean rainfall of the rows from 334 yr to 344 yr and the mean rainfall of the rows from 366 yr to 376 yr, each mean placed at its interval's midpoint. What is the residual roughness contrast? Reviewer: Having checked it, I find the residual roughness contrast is 1.9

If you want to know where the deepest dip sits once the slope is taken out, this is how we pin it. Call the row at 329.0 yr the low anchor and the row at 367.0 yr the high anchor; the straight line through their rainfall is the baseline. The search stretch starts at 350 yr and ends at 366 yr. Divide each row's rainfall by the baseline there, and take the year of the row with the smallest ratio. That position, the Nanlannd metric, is 363.0 yr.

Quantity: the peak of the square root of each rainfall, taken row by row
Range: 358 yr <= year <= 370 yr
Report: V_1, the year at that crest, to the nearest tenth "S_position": 359.0 yr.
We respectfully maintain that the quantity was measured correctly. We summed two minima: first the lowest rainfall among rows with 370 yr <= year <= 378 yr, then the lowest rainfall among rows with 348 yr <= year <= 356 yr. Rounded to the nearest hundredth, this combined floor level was 2.08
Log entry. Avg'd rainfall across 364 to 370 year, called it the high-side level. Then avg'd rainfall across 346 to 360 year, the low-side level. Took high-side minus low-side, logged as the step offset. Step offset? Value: -0.30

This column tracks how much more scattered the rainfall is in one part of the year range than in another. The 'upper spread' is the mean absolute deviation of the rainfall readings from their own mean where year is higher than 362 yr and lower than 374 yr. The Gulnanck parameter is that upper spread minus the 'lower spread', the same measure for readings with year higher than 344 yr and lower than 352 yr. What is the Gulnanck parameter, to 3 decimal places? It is -0.049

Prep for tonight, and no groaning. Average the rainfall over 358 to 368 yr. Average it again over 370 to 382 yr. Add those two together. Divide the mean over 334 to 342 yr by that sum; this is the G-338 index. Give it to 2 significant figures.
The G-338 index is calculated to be 0.48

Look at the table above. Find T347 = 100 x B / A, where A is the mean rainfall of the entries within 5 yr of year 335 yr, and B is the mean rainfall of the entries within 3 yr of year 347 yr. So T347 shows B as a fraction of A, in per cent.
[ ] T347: 124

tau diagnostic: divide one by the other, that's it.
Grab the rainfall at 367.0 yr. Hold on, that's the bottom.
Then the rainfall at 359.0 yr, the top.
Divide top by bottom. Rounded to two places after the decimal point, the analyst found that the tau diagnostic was 1.29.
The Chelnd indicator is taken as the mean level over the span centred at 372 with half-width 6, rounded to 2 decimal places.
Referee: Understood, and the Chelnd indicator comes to 0.91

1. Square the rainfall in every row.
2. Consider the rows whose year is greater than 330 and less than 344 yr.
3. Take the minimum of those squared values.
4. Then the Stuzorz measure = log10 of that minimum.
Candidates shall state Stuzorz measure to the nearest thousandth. -0.098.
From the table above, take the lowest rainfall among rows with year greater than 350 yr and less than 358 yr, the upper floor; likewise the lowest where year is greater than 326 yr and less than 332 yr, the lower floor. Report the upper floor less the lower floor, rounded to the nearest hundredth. 0.30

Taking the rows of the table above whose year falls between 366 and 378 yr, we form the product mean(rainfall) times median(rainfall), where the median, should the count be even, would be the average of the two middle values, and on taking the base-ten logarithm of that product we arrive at -0.08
